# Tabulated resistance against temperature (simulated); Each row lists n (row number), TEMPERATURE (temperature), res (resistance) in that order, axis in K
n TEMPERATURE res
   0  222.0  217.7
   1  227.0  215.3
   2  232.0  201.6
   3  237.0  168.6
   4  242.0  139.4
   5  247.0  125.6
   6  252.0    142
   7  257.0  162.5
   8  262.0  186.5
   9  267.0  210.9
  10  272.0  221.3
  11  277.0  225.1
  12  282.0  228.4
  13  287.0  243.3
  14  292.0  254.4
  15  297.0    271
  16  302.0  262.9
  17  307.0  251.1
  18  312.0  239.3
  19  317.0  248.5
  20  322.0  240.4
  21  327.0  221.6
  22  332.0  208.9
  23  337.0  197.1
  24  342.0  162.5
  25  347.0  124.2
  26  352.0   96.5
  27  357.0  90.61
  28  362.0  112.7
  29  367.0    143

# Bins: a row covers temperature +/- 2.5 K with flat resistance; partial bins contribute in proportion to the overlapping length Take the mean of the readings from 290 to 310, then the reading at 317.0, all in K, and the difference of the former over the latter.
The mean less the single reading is 11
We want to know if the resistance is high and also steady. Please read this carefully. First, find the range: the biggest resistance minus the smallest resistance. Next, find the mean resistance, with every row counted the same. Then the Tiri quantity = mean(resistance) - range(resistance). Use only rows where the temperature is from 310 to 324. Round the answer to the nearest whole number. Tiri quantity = 234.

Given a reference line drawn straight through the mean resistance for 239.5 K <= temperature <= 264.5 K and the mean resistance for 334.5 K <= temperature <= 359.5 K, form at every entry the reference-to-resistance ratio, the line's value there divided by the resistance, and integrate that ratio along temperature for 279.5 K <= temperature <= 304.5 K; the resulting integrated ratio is 14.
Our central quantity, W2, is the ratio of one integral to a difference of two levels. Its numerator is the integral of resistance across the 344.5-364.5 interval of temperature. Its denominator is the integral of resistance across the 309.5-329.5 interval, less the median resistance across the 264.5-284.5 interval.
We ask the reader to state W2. 0.47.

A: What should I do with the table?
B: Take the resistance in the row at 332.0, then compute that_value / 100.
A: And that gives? 2.09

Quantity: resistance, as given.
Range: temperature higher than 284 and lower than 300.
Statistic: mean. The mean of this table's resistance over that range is 256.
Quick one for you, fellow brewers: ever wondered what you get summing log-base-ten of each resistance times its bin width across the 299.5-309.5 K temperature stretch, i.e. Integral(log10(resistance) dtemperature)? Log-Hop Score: 24.1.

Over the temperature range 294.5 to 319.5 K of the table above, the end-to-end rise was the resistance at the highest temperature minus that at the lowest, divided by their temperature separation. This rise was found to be -1.1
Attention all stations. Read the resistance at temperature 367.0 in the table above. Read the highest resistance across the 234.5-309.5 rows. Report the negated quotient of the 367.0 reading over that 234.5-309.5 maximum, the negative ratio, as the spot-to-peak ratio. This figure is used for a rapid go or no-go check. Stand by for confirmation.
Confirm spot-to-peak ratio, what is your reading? -0.53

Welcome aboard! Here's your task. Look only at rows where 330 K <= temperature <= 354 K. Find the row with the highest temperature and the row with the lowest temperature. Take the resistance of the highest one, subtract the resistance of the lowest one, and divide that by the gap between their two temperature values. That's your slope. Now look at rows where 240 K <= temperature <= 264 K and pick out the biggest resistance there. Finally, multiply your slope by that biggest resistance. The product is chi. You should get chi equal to -1048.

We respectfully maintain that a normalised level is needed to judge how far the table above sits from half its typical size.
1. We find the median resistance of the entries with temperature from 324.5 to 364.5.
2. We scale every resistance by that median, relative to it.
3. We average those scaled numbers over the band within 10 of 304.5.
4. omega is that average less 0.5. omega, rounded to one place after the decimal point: 1.3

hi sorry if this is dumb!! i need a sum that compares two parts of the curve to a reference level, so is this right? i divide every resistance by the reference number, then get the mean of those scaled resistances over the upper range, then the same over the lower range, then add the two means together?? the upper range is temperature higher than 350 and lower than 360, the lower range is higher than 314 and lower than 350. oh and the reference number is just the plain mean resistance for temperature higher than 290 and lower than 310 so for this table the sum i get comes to 1.13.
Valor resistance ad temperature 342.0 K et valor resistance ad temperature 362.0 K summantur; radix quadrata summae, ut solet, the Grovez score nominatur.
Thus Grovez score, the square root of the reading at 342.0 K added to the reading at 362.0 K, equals 16.6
